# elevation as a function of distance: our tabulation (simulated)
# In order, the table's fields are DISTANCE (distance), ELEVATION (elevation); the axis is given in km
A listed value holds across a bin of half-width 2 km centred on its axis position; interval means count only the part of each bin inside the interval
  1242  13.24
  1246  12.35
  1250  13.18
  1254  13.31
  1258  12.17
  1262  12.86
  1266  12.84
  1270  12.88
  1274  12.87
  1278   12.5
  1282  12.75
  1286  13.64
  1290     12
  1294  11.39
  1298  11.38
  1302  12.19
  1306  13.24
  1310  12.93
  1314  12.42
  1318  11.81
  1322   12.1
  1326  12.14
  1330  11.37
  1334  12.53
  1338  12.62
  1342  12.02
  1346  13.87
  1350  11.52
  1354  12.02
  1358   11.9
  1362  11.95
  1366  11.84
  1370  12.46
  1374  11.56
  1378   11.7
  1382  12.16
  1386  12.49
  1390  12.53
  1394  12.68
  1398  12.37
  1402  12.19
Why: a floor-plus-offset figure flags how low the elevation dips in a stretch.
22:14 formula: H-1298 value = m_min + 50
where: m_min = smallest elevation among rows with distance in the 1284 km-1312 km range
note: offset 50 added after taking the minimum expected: 61.4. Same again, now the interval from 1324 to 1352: 61.4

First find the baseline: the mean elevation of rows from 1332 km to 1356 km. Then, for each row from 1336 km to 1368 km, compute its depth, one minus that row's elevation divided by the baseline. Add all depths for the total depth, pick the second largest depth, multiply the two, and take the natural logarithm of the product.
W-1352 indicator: -5.0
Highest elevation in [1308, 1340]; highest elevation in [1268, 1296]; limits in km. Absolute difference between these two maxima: 0.71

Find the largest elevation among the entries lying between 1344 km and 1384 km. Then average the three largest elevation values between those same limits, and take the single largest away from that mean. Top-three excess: -1.04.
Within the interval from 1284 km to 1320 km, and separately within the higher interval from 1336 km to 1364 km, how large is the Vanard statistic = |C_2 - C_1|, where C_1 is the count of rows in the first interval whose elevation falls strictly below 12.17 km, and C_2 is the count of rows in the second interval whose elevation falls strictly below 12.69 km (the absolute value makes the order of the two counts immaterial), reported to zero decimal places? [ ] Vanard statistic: 2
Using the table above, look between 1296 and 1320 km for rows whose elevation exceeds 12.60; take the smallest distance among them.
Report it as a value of 1306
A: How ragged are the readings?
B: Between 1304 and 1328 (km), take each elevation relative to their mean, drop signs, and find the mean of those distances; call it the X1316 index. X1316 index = 0.43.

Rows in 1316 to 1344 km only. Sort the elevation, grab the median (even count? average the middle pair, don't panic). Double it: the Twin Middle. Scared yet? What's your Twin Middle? 24.2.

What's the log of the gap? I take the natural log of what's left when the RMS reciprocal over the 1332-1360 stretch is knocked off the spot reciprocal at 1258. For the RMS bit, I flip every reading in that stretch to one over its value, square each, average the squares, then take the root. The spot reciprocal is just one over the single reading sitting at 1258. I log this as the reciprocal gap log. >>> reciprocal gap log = -7.1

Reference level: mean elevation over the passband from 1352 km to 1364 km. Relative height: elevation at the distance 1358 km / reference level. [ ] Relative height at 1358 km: 1.00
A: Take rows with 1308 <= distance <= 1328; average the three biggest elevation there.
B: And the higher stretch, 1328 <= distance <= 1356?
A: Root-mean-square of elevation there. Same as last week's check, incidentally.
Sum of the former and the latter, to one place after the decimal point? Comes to 24.8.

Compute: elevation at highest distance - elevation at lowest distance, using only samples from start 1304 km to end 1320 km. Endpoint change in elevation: -1.4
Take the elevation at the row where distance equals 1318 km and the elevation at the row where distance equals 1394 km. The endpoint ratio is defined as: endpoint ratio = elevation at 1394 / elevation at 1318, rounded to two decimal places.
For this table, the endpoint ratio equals 1.07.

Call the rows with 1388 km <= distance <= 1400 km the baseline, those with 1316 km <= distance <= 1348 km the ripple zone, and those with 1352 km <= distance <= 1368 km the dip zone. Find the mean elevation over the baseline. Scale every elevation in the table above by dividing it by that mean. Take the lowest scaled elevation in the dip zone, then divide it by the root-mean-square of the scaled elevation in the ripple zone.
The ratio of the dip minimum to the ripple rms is 0.960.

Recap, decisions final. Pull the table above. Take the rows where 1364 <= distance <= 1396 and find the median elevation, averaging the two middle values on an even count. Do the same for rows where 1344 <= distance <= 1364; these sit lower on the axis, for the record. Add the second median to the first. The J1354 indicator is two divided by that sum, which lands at 0.0824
